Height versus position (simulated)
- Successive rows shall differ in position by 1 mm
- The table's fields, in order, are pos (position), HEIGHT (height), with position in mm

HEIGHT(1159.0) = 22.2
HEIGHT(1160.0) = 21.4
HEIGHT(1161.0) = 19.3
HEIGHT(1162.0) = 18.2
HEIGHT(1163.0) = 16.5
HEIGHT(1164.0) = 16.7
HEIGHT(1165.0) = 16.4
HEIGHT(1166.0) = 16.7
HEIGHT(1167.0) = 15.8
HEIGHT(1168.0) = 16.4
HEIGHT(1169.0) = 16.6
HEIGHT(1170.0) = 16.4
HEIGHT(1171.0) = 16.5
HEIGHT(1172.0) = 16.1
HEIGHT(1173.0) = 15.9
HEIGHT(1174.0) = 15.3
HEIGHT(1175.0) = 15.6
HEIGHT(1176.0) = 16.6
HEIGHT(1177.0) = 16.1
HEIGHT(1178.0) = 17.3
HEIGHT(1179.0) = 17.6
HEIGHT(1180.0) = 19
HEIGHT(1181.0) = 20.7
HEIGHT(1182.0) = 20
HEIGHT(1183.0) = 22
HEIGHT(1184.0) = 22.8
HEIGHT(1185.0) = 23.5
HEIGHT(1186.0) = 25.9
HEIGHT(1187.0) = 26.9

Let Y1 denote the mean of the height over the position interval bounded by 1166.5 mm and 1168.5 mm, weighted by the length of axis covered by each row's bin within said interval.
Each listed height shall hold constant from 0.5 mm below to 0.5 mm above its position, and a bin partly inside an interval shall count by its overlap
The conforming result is 16.1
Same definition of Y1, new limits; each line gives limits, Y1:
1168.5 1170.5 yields 16.5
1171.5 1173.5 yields 16.0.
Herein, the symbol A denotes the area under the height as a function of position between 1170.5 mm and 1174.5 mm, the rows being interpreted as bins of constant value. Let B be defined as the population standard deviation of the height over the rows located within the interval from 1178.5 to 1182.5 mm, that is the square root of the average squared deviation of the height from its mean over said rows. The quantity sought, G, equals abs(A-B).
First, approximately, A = 63.8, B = 1.2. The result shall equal 62.6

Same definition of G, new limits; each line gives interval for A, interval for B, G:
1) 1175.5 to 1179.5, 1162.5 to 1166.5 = 67.5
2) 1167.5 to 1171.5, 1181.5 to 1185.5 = 64.6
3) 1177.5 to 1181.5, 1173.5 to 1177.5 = 74.1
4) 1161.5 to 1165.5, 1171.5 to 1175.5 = 67.5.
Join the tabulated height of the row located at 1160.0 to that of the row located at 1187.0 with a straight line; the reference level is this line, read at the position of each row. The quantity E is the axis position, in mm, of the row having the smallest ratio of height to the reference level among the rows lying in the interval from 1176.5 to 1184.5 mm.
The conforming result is 1177.0 mm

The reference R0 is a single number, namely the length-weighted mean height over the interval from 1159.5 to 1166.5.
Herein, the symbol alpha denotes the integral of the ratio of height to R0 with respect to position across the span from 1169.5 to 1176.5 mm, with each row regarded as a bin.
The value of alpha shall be 6.28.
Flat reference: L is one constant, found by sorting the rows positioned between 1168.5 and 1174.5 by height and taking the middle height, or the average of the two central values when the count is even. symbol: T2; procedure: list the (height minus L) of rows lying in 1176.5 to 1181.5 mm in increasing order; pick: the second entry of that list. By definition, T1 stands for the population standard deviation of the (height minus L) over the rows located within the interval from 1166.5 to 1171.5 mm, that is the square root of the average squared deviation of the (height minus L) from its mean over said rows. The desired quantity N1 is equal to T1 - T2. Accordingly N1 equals -0.8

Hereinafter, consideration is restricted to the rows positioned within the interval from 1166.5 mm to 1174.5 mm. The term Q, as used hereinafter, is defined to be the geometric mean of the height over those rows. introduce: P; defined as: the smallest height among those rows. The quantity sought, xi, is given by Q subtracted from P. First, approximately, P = 15.3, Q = 16.1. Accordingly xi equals -0.82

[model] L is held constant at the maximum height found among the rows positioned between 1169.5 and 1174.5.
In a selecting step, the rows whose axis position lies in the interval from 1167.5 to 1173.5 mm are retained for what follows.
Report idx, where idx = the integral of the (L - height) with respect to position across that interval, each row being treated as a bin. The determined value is 1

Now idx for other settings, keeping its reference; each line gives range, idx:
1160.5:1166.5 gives -5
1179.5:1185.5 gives -29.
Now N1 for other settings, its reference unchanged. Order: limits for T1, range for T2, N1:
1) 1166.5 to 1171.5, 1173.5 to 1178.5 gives 0.9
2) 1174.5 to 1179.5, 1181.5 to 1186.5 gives -5.0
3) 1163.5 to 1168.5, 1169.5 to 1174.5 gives 0.7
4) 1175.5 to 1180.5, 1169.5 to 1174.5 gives 1.3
